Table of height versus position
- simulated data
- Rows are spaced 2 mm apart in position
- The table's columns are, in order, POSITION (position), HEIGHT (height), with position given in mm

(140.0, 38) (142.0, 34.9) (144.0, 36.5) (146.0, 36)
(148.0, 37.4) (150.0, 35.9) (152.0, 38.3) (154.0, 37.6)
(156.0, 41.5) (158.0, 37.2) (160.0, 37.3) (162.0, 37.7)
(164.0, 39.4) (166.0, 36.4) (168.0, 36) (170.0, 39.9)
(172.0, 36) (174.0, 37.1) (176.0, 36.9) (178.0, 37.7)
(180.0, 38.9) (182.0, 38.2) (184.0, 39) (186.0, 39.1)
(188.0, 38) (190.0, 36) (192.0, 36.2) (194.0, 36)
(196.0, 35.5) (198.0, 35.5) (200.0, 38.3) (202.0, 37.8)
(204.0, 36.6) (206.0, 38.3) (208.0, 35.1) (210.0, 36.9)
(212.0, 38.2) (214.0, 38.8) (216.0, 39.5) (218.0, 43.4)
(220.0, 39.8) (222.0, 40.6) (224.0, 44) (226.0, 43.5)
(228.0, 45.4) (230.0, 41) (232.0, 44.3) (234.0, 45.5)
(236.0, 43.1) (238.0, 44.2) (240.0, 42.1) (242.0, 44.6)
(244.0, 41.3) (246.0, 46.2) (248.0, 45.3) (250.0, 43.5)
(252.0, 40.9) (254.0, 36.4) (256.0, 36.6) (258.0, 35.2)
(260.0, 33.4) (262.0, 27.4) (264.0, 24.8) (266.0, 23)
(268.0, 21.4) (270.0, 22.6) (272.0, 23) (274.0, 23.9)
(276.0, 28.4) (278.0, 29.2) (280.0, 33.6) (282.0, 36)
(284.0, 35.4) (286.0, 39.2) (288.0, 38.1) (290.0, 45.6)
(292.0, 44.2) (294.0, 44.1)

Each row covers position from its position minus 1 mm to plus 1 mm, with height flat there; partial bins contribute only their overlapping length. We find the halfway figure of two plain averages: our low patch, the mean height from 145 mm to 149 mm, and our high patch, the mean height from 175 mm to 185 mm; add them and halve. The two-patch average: 37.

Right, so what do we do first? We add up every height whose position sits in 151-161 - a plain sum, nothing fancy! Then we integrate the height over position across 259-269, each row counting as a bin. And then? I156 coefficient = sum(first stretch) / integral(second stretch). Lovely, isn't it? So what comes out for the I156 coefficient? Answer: 0.74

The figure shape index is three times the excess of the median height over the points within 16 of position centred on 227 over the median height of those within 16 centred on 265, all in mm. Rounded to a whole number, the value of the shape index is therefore 60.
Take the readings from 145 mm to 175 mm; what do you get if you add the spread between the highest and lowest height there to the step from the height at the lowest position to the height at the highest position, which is 6.7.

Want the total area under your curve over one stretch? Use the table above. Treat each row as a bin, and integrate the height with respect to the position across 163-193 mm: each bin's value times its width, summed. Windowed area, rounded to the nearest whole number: 1130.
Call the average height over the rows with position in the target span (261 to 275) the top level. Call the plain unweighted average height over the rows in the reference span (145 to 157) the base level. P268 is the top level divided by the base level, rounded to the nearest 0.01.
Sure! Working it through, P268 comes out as 0.63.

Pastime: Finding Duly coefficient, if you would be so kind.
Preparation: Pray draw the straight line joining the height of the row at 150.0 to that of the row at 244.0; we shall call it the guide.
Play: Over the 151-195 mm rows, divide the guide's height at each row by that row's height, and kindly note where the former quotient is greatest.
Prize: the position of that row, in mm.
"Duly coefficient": 194.0 mm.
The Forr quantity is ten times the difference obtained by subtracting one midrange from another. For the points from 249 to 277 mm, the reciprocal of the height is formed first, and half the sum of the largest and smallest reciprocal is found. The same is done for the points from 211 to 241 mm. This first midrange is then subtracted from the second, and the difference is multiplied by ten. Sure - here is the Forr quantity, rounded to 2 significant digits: -0.11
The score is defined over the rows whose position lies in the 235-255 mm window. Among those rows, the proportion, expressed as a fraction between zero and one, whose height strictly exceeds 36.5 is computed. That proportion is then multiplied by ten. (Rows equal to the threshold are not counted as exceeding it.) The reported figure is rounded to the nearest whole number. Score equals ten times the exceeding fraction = 9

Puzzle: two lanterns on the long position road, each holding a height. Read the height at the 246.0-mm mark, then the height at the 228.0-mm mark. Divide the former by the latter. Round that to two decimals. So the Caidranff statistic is 1.02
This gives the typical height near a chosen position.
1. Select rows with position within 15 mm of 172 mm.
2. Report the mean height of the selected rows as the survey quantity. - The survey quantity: 38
